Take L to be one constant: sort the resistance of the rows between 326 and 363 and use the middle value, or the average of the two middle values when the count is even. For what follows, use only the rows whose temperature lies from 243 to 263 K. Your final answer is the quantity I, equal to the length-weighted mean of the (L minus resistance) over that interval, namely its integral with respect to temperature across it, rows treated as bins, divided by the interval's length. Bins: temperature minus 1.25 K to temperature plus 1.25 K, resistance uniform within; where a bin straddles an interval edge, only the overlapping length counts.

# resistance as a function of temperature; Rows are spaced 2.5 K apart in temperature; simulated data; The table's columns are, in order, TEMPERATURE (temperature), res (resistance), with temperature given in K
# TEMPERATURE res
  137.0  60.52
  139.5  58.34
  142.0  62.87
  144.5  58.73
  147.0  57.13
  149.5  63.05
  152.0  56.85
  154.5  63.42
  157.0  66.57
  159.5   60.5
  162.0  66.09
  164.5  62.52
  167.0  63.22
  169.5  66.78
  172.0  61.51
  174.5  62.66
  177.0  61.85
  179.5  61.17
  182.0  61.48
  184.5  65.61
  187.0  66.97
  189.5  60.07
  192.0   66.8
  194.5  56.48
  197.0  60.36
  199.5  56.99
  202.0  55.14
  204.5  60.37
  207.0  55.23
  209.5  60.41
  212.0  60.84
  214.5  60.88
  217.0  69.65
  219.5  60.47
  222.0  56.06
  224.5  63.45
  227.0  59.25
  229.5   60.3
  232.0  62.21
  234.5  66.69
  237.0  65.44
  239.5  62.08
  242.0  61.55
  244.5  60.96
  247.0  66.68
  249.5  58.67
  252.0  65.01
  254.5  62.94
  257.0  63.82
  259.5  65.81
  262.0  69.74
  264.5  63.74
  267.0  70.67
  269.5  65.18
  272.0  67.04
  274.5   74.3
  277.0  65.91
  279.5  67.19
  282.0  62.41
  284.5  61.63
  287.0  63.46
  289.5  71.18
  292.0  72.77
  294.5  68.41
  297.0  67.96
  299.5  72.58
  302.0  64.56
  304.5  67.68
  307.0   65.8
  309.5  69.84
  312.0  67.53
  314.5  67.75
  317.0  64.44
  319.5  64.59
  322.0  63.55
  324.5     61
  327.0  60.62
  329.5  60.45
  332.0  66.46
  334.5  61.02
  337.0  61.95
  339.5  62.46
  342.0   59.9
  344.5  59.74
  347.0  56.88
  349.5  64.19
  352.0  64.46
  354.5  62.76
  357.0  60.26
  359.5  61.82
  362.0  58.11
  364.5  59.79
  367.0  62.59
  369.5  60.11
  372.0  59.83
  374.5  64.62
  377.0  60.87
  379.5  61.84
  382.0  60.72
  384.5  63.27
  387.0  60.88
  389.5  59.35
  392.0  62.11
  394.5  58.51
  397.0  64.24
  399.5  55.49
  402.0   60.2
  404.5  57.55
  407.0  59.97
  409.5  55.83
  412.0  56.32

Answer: -3.1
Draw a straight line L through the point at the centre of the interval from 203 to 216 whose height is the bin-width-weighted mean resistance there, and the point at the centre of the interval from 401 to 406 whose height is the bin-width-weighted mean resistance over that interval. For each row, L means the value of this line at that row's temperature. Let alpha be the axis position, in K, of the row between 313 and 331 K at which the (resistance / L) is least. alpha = 329.5 K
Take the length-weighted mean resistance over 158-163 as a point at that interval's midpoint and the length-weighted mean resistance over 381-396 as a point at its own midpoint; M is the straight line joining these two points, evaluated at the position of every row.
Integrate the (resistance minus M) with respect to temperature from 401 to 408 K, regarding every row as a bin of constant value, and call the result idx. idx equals -11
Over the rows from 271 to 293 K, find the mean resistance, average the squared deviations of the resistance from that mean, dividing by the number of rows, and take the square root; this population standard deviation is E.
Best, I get 4.30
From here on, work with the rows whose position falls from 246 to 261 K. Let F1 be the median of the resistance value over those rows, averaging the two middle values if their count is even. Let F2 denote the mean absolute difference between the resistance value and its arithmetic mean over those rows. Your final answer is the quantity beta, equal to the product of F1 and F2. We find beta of 130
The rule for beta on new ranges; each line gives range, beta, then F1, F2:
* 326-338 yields 106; 61.0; 1.7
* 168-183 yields 88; 61.7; 1.4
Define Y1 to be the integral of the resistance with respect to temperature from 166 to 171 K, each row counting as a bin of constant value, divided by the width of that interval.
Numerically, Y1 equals 65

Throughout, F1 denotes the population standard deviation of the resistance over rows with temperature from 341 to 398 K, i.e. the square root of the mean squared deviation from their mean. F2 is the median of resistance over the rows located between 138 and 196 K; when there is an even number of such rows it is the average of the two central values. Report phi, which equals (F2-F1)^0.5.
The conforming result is 7.8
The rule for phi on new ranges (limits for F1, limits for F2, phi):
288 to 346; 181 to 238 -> 7.5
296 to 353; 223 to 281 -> 7.8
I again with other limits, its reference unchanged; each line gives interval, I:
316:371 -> -0.6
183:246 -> -0.4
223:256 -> -1.6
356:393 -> -0.1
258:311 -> -6.5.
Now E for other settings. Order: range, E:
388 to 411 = 2.66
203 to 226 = 3.93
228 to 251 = 2.71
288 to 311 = 2.70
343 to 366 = 2.47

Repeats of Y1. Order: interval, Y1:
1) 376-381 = 61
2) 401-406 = 59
